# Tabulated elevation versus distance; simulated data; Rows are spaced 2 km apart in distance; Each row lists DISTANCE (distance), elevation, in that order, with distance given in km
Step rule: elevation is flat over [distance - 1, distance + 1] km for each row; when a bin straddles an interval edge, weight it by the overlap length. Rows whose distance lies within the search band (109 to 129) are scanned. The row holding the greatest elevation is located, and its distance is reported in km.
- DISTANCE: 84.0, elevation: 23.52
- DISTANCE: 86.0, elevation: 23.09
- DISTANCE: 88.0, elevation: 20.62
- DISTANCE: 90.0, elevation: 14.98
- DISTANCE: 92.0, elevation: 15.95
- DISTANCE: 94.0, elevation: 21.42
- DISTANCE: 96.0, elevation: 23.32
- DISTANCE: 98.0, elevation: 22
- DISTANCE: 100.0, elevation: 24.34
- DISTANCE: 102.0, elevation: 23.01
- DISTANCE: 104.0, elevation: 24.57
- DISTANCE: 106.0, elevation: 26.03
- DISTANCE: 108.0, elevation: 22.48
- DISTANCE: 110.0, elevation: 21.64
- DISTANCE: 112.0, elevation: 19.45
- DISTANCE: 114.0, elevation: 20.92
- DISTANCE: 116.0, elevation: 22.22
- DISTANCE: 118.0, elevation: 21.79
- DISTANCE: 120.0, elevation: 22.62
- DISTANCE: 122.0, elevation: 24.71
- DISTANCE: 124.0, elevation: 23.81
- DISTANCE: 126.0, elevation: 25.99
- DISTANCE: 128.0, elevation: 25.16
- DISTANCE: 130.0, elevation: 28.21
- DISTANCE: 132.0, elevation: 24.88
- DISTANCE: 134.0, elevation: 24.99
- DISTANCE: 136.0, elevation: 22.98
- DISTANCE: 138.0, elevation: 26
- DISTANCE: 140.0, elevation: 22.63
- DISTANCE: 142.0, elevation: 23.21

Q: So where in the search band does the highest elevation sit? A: 126.0 km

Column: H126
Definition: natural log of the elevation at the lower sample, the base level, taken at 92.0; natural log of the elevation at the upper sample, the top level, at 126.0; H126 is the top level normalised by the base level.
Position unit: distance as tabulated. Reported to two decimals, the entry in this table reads 1.18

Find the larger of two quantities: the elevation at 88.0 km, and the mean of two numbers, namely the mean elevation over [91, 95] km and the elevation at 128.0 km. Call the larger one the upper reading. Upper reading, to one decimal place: 21.9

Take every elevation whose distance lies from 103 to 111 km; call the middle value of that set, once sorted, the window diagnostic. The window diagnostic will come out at 23.5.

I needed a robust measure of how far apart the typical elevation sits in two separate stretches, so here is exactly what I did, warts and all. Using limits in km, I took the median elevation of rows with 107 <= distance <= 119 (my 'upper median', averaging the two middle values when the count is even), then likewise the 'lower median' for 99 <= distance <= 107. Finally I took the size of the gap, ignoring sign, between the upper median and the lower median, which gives 2.7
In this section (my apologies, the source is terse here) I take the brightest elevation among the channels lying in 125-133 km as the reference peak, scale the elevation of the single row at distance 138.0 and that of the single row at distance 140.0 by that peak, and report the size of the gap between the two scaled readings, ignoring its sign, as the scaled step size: 0.119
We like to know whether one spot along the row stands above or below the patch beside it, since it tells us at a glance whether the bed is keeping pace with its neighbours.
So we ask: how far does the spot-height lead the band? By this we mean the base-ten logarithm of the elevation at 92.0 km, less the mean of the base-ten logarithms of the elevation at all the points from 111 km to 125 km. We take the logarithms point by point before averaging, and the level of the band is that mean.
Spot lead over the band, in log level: -0.14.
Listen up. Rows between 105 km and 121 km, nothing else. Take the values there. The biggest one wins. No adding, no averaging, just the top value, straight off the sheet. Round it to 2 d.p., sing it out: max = 26.03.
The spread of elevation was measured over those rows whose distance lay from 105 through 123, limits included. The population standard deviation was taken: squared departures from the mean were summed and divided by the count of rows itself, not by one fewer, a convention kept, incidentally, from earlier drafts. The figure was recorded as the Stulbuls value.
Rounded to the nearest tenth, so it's 1.8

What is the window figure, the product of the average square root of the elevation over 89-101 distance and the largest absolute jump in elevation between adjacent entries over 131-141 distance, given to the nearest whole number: 15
